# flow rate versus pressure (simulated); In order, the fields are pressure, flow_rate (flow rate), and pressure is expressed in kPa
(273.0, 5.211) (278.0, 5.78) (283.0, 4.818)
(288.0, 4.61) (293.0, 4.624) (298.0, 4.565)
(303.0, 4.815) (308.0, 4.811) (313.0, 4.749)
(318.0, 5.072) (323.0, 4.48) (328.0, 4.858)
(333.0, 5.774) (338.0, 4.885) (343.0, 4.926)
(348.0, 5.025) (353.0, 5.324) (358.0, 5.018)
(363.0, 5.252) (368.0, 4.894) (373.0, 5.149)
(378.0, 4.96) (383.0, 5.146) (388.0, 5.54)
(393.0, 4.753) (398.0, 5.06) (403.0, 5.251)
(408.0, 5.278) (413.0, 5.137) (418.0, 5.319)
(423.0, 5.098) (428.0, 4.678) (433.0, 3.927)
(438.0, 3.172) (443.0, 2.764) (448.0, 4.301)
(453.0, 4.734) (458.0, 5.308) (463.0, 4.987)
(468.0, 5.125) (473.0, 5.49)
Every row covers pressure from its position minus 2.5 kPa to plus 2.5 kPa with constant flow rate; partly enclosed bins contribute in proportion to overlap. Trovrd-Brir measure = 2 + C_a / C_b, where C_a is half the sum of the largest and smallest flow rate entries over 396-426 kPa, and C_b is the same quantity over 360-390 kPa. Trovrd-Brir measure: 2.99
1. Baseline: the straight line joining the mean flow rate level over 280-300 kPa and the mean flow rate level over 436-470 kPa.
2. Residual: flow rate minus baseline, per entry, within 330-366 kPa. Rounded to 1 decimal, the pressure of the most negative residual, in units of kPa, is 338.0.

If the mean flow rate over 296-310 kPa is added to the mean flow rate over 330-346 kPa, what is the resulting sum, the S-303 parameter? 9.9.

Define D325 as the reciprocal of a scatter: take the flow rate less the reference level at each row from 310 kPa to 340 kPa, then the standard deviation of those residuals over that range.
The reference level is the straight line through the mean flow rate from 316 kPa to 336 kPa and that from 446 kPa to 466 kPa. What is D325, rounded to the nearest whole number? 2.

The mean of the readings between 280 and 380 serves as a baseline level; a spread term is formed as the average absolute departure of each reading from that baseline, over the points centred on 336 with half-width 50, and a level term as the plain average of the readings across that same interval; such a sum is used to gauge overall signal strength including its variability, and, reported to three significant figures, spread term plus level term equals 5.17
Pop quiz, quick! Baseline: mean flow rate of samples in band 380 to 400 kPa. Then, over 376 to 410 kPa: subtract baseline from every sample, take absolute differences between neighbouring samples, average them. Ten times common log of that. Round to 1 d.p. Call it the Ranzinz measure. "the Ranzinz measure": -5.0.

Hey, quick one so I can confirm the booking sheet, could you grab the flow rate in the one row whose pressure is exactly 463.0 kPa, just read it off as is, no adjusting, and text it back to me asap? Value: 4.987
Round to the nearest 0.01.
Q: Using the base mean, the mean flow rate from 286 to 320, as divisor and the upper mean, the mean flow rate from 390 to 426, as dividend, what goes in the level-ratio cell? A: 1.08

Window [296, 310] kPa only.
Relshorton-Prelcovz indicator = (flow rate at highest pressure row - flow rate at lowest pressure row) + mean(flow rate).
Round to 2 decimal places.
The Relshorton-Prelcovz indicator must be 4.98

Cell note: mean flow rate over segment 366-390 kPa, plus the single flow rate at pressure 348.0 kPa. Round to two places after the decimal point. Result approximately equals 10.16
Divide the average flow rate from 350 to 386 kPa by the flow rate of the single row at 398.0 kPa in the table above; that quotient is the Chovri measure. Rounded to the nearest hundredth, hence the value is 1.01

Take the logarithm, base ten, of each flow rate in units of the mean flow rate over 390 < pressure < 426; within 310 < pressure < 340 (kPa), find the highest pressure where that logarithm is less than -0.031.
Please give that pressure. 323.0 kPa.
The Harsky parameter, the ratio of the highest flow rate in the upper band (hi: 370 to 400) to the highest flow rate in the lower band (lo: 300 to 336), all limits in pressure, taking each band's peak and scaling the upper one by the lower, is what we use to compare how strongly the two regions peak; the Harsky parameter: 0.96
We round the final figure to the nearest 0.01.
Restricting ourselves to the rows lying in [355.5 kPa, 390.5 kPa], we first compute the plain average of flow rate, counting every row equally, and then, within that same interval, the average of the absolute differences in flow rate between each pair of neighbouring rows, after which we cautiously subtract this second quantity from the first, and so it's 4.87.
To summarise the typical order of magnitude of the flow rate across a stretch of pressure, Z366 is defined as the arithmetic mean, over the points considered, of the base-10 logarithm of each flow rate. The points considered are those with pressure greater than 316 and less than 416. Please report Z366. 0.71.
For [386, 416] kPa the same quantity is 0.71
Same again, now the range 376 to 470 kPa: 0.67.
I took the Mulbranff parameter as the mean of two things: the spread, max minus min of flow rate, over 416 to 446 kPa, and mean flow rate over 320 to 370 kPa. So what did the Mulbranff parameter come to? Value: 3.8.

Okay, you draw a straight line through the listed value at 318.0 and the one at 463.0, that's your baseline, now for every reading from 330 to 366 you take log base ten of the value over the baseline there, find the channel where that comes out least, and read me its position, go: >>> 338.0 kPa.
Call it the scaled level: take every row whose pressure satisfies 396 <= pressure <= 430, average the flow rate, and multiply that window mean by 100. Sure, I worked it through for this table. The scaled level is 512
